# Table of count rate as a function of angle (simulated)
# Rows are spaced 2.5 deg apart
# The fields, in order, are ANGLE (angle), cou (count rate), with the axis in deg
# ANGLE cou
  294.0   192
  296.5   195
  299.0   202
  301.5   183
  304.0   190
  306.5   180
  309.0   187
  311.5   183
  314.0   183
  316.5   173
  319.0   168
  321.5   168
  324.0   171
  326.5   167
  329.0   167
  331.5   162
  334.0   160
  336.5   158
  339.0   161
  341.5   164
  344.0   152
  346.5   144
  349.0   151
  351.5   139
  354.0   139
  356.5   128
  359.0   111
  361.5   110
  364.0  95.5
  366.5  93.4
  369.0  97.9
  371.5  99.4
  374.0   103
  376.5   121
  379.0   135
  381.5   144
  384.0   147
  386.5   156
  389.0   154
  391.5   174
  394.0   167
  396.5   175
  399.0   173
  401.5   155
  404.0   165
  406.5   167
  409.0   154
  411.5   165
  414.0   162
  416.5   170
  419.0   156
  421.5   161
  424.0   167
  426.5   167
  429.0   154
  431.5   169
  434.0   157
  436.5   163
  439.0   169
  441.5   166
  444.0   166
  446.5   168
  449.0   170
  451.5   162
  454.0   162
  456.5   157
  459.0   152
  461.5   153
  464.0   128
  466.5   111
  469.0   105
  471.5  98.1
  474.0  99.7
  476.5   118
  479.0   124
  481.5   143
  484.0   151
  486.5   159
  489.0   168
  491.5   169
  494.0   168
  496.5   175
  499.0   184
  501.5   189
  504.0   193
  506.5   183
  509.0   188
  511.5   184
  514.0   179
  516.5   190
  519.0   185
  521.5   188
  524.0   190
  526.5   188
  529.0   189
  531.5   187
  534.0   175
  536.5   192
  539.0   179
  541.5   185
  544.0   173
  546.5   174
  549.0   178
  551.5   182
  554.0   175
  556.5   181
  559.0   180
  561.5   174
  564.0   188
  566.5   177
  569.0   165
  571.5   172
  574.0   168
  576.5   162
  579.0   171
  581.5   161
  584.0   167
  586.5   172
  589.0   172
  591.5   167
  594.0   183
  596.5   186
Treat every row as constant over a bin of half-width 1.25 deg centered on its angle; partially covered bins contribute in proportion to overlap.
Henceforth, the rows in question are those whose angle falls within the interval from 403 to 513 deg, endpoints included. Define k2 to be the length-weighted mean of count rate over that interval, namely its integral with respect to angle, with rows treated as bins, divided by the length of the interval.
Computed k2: 158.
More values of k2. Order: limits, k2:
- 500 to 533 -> 187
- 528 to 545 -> 183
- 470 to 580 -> 171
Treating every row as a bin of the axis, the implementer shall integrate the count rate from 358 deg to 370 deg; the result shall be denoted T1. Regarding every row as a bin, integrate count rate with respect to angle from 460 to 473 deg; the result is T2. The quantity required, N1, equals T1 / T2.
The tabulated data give 0.78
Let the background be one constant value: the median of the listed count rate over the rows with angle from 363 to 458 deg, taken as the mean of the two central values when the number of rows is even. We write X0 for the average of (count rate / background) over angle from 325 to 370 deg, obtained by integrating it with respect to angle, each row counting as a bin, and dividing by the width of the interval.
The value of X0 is 0.86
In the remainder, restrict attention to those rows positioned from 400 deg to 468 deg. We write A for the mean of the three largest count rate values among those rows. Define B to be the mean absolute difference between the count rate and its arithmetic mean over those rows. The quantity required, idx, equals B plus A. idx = 178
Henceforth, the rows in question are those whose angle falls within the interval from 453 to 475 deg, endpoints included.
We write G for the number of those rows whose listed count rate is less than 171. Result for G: 9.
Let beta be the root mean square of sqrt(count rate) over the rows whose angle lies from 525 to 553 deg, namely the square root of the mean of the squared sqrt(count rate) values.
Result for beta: 13.5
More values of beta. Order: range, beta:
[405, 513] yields 12.6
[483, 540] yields 13.4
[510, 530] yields 13.7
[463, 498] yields 11.7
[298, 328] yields 13.4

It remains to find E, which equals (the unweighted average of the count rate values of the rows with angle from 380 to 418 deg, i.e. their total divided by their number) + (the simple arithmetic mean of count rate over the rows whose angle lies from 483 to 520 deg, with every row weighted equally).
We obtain 340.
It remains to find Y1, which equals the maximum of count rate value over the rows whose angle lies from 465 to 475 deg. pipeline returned 111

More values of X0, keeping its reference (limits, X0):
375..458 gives 0.99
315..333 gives 1.04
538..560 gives 1.10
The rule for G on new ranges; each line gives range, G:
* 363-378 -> 6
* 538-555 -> 0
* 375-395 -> 7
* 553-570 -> 1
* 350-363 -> 5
